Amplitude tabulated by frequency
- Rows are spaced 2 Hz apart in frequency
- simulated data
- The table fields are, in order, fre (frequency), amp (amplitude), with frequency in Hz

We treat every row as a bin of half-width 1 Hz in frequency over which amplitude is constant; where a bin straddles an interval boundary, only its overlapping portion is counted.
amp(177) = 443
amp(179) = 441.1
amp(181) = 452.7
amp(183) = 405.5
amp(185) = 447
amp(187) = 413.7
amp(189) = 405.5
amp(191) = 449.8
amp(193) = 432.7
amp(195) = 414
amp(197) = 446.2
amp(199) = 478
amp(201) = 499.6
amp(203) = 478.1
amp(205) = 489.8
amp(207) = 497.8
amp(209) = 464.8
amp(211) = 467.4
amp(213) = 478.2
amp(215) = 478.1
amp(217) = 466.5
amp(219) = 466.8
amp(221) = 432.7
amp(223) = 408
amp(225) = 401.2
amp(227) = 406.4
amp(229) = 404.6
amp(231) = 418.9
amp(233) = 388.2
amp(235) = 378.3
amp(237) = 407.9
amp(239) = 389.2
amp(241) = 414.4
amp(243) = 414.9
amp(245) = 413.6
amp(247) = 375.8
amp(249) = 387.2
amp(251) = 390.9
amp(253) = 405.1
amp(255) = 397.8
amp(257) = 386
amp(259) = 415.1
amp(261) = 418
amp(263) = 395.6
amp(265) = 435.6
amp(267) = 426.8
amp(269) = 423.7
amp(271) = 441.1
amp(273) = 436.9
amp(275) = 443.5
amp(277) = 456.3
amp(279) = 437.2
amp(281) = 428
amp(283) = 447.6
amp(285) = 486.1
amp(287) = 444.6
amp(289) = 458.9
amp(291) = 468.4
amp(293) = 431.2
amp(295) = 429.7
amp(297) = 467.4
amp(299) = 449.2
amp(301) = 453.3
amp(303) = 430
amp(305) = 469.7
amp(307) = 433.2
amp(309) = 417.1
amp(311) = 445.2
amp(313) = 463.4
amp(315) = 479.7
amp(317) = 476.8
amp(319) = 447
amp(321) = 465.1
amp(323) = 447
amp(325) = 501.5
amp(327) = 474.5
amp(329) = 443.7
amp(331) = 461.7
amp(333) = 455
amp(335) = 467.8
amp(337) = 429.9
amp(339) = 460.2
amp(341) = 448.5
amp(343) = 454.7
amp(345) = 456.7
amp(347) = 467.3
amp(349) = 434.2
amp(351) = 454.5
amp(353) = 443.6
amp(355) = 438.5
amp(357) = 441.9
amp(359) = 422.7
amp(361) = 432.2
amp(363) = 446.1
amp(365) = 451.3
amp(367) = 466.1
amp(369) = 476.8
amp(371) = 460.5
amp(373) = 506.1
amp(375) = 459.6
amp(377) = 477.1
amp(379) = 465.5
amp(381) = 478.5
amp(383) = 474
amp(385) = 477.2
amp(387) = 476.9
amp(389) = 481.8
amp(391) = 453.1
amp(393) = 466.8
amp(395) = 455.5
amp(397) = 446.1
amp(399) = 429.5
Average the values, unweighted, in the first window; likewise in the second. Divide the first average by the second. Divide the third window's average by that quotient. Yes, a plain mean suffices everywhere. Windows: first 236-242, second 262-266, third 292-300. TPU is 457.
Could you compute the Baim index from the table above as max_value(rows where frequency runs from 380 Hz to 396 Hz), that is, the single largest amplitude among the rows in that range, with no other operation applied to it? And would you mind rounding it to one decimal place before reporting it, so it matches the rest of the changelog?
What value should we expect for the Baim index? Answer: 481.8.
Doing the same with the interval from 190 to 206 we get 499.6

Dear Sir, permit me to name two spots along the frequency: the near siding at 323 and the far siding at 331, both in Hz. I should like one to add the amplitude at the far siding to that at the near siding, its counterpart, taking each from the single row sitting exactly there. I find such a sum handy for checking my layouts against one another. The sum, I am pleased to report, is 909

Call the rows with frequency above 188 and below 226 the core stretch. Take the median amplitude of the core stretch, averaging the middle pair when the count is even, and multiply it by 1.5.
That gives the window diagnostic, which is 700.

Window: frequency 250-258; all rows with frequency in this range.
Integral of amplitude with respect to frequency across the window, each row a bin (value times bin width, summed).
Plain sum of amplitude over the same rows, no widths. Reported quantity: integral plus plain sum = 4739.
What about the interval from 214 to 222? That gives 5532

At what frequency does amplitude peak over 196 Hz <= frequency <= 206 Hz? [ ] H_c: 201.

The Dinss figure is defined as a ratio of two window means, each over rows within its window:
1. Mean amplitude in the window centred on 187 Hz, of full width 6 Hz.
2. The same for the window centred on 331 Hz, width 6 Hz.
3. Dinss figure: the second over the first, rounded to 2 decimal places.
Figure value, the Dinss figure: 1.07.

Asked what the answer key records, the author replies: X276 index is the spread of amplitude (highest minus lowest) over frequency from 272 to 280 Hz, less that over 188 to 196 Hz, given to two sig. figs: -25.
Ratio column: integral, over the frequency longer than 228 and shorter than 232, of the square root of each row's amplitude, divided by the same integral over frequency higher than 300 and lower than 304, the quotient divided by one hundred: 0.0097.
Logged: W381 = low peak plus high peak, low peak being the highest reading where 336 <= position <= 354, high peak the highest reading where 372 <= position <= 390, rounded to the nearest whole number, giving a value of 973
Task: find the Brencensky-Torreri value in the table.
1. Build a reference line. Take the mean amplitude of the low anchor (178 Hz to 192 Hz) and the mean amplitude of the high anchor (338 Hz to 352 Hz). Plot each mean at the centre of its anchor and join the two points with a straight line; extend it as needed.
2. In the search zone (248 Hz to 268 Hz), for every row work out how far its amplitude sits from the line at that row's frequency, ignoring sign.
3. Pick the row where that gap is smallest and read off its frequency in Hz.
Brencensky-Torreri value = 265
